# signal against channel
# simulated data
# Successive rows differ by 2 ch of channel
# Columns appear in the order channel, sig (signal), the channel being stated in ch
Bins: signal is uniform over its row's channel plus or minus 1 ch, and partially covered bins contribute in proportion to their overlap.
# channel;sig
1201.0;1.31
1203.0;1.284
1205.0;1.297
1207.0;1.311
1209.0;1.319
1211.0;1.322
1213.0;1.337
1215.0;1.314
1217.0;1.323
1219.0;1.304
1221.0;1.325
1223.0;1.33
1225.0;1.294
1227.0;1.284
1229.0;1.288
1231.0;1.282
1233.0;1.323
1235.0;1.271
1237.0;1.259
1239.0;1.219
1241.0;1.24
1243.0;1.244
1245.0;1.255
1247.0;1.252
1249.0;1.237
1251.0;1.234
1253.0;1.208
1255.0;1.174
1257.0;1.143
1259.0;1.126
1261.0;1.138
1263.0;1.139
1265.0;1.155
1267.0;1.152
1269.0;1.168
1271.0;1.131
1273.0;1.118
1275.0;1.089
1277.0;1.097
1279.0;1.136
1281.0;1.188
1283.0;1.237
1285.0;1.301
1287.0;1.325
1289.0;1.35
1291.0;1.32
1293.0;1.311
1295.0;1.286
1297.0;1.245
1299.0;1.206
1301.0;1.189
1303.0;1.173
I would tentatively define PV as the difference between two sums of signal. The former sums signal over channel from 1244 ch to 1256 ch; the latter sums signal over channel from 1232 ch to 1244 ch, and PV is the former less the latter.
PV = -0.20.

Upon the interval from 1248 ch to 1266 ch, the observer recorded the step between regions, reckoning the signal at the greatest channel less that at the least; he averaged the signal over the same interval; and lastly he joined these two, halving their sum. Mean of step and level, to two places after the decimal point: 0.55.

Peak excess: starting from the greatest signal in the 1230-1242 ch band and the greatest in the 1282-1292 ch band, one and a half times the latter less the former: 0.70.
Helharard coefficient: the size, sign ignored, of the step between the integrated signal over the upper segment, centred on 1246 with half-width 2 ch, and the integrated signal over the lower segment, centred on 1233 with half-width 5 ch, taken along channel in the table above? 7.8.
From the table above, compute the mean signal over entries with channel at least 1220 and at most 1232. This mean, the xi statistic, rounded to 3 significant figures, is 1.30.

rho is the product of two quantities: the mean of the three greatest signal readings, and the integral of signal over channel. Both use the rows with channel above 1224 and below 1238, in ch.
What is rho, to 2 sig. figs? 23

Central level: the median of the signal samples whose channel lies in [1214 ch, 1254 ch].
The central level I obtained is 1.28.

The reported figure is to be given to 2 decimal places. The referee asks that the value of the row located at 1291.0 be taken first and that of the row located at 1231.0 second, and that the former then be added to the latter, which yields 2.60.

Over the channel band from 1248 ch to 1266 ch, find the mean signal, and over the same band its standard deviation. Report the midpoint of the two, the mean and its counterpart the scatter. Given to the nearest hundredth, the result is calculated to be 0.61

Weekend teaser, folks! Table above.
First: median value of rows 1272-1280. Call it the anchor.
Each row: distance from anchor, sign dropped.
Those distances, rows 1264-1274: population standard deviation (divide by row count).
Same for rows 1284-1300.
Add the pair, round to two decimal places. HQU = 0.06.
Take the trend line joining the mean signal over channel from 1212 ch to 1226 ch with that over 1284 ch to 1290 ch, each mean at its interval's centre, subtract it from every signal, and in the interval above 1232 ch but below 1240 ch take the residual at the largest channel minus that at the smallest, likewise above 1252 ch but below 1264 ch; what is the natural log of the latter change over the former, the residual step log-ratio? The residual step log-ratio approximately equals -0.40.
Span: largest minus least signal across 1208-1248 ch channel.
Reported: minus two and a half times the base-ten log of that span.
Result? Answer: 2.3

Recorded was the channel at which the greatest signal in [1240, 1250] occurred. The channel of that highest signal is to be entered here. 1245.0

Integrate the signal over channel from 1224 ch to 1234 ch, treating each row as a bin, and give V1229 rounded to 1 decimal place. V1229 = 12.9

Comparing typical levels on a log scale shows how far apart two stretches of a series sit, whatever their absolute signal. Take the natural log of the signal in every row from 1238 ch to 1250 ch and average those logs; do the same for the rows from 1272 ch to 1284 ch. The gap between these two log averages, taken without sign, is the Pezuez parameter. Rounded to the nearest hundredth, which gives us 0.08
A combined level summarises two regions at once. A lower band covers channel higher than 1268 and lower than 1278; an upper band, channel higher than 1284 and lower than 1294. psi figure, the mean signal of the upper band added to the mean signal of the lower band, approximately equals 2.44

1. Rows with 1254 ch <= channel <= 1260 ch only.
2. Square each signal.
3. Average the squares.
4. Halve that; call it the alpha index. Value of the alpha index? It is 0.659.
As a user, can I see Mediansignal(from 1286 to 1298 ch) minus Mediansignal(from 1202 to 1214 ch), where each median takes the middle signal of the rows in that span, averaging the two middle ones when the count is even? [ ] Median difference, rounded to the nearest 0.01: 0.00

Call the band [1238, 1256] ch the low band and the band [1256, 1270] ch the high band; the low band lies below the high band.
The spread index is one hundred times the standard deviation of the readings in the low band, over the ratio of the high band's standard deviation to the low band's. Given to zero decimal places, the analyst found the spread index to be 5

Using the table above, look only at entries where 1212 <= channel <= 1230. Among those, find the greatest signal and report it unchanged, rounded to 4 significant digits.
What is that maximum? 1.337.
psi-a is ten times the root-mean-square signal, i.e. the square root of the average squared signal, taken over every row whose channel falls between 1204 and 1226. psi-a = 13.2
